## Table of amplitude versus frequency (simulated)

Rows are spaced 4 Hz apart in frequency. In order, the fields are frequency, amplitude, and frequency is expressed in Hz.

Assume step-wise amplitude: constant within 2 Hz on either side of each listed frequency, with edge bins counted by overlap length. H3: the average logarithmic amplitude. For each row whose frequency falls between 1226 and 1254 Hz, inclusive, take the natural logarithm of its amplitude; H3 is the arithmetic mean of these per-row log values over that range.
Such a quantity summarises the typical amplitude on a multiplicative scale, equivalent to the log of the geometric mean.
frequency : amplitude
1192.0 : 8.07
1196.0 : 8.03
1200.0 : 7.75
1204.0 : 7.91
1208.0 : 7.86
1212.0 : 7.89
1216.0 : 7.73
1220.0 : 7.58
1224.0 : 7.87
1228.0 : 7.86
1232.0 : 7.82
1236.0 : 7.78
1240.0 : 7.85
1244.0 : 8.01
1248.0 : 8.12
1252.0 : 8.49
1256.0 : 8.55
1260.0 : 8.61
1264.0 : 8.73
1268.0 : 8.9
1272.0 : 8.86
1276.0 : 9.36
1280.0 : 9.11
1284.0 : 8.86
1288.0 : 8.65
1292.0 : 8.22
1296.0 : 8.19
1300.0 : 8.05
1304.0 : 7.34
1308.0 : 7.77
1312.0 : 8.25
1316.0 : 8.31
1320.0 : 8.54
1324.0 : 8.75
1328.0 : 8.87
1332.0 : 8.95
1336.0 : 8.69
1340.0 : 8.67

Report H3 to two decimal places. 2.08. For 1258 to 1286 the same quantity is 2.19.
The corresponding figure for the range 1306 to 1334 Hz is 2.14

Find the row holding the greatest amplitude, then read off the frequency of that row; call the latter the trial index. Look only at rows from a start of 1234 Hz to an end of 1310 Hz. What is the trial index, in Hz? 1276.0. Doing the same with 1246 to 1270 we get 1268.0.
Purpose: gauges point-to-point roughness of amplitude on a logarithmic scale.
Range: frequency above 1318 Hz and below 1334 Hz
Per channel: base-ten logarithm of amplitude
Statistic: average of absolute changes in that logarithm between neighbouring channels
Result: 0.0068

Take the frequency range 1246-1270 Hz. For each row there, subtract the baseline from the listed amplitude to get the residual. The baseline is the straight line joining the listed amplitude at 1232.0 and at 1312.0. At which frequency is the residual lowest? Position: 1248.0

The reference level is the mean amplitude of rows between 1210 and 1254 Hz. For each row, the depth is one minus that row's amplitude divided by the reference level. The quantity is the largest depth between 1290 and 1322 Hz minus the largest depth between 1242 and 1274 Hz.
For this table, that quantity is 0.08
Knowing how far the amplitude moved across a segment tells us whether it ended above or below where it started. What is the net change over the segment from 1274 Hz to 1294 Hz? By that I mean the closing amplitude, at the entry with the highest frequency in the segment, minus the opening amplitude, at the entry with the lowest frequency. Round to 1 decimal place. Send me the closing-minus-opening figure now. -1.1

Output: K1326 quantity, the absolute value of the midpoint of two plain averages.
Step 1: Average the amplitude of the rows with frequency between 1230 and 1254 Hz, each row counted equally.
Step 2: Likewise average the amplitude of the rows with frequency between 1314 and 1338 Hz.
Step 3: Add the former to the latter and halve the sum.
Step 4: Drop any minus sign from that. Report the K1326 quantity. 8.3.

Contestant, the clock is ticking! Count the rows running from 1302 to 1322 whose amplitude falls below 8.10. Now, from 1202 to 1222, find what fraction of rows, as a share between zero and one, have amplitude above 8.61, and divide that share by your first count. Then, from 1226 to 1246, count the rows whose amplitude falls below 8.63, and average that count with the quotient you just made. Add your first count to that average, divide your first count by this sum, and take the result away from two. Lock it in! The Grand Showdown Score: 1.56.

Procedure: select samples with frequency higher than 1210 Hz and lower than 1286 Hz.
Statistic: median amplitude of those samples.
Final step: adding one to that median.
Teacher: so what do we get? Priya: 9.1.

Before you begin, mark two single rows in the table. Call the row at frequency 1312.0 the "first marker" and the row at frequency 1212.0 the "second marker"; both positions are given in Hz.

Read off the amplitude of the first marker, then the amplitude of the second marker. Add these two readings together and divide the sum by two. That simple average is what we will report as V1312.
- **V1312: 8.07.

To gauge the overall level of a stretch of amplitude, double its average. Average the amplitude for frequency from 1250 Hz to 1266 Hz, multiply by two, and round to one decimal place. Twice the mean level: 17.2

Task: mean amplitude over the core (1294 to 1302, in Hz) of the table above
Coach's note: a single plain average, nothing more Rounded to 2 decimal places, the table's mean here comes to 8.12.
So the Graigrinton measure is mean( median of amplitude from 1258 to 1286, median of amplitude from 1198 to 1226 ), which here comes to 8.36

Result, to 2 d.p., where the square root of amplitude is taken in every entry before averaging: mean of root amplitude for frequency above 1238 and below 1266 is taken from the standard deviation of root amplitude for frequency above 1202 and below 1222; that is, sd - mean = -2.86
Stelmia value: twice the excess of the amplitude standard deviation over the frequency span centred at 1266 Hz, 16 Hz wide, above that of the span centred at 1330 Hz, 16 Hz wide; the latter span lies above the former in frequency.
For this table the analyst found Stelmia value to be 0.03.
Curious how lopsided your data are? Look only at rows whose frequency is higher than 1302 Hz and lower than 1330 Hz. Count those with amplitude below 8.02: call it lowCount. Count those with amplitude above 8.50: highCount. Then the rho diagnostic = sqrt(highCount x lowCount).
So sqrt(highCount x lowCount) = 2.4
